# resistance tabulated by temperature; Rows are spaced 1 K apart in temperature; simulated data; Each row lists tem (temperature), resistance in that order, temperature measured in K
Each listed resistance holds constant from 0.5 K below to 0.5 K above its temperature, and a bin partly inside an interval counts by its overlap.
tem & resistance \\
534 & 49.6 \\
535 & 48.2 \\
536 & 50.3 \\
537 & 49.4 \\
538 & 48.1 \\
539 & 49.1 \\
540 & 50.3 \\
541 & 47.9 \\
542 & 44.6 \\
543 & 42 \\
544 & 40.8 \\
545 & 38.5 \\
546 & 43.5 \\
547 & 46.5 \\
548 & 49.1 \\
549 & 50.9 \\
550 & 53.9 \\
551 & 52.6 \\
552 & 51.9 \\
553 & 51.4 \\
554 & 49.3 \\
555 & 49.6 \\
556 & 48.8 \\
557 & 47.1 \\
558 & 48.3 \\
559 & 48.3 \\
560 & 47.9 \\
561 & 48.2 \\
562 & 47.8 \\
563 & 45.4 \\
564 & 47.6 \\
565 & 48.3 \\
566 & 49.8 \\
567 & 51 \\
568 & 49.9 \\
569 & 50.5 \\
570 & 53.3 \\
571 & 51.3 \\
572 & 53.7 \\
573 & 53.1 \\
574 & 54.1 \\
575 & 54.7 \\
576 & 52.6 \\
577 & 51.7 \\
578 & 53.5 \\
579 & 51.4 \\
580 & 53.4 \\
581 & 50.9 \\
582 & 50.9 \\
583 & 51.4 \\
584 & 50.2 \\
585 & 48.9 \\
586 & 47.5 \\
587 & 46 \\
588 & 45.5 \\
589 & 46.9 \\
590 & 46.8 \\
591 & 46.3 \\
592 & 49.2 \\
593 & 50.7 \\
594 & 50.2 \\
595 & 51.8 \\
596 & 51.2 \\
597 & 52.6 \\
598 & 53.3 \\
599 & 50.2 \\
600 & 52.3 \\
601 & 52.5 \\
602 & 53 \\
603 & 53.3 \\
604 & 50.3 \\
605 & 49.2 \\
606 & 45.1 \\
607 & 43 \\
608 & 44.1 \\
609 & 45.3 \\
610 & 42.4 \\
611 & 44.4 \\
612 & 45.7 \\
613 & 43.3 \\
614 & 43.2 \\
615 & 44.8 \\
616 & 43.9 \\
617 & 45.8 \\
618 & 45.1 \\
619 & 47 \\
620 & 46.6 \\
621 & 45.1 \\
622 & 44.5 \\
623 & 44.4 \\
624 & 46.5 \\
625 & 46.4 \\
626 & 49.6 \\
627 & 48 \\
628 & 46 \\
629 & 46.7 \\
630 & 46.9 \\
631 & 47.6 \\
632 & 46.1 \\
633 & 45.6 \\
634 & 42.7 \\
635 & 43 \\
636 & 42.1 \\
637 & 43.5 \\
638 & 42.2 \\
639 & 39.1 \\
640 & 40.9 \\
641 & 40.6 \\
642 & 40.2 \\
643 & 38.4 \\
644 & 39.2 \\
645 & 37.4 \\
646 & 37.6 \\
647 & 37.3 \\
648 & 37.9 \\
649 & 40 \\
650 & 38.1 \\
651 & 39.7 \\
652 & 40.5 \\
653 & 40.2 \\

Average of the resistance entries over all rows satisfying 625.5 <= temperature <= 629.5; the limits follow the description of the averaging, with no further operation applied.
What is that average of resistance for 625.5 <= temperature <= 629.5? 47.6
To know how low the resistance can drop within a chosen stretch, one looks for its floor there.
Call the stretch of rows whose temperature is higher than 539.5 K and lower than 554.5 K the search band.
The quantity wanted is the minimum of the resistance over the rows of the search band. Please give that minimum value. 38.5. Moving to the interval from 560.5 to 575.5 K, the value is 45.4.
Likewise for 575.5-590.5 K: 45.5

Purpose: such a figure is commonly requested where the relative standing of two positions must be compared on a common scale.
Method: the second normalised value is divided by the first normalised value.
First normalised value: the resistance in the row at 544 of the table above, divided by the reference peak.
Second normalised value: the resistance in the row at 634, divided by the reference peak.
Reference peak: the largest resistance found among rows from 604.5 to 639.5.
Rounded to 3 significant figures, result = 1.05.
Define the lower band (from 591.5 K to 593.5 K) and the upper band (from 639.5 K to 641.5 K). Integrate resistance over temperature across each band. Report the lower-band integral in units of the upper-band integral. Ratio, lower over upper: 1.23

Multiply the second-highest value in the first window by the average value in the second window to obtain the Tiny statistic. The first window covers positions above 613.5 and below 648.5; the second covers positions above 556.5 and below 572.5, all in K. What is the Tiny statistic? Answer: 2365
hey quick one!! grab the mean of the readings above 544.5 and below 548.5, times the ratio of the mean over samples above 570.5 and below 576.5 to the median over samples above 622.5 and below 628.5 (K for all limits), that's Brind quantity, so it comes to 50.9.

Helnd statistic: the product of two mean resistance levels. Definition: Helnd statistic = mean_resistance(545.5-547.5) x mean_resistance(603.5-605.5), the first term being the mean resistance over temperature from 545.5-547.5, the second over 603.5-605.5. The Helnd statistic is 2239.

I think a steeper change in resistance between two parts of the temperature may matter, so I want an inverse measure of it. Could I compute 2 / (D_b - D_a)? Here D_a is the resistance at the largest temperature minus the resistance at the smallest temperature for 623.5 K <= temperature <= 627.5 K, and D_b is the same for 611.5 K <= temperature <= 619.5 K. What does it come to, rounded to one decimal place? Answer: -10.0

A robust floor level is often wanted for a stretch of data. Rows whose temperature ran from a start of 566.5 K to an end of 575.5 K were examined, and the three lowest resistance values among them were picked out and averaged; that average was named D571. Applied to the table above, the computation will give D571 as 50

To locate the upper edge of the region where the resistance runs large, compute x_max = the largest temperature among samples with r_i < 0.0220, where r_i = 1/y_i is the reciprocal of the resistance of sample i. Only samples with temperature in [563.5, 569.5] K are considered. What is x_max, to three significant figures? 569 K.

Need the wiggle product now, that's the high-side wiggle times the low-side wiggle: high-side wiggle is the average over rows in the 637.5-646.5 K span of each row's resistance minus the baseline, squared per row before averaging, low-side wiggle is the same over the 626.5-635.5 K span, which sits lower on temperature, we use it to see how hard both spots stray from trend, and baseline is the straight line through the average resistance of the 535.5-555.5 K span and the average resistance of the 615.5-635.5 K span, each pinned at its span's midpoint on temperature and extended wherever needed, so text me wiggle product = 108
